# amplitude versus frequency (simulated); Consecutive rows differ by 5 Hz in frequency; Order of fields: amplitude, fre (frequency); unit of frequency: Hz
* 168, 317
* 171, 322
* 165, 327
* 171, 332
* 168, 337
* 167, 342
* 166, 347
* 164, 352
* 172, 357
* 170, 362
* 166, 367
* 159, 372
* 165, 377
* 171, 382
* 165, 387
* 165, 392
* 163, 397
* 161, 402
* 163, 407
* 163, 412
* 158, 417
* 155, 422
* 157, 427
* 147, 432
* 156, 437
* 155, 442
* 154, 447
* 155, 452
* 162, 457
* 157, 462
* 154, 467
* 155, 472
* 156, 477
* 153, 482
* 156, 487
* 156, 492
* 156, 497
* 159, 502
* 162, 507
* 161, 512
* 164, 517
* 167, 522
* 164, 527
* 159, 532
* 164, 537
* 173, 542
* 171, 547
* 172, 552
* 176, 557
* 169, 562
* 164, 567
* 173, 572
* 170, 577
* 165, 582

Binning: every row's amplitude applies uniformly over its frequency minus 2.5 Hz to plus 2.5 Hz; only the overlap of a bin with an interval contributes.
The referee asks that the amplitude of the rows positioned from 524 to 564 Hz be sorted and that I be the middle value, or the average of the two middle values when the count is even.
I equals 170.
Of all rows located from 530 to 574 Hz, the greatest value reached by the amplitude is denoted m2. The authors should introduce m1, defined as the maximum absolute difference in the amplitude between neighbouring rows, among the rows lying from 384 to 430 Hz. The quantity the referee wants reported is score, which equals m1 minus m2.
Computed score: -171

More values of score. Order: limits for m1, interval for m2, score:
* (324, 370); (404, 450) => -155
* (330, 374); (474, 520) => -156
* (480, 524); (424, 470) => -159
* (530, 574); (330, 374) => -163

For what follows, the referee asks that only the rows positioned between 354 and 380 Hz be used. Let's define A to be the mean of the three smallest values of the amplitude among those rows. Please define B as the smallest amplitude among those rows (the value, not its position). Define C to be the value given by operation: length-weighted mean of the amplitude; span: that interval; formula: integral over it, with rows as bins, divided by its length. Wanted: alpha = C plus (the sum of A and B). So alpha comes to 489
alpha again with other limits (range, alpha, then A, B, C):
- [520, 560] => 490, 162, 159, 168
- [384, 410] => 487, 162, 161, 164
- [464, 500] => 462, 154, 153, 155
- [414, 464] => 455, 152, 147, 156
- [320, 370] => 497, 165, 164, 168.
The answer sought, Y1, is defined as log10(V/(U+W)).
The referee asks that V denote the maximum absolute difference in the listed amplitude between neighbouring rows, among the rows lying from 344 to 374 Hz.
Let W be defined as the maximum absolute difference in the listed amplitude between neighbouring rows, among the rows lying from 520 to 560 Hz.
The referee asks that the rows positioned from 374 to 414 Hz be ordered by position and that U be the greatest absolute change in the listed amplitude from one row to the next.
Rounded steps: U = 6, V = 8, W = 9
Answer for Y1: -0.27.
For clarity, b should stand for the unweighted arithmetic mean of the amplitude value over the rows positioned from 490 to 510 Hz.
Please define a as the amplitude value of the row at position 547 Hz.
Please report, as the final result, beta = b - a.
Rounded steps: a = 171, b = 158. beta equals -13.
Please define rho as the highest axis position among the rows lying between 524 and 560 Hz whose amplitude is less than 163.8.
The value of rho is 532 Hz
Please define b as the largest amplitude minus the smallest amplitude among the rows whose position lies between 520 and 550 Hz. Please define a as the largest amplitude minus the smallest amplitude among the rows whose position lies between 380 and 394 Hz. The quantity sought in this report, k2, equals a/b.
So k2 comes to 0.4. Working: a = 6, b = 14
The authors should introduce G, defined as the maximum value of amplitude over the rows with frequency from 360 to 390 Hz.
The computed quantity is 171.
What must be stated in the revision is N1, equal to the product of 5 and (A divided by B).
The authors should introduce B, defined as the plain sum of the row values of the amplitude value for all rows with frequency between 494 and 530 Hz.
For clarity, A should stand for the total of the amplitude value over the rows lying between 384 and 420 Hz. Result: 5.0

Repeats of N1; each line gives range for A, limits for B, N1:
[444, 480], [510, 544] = 4.7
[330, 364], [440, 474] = 5.4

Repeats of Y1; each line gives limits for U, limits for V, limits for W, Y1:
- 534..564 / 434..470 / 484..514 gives -0.23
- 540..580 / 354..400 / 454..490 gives -0.30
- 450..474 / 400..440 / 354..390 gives -0.15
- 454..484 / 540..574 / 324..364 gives -0.16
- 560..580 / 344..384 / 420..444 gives -0.38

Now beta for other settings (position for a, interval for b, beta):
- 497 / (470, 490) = -1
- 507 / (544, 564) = 10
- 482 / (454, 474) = 4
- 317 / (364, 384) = -3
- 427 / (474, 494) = -2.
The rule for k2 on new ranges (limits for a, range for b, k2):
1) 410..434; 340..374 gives 1.2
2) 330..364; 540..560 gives 1.6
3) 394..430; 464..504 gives 1.3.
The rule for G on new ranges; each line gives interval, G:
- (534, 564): 176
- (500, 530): 167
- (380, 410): 171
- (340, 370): 172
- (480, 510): 162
